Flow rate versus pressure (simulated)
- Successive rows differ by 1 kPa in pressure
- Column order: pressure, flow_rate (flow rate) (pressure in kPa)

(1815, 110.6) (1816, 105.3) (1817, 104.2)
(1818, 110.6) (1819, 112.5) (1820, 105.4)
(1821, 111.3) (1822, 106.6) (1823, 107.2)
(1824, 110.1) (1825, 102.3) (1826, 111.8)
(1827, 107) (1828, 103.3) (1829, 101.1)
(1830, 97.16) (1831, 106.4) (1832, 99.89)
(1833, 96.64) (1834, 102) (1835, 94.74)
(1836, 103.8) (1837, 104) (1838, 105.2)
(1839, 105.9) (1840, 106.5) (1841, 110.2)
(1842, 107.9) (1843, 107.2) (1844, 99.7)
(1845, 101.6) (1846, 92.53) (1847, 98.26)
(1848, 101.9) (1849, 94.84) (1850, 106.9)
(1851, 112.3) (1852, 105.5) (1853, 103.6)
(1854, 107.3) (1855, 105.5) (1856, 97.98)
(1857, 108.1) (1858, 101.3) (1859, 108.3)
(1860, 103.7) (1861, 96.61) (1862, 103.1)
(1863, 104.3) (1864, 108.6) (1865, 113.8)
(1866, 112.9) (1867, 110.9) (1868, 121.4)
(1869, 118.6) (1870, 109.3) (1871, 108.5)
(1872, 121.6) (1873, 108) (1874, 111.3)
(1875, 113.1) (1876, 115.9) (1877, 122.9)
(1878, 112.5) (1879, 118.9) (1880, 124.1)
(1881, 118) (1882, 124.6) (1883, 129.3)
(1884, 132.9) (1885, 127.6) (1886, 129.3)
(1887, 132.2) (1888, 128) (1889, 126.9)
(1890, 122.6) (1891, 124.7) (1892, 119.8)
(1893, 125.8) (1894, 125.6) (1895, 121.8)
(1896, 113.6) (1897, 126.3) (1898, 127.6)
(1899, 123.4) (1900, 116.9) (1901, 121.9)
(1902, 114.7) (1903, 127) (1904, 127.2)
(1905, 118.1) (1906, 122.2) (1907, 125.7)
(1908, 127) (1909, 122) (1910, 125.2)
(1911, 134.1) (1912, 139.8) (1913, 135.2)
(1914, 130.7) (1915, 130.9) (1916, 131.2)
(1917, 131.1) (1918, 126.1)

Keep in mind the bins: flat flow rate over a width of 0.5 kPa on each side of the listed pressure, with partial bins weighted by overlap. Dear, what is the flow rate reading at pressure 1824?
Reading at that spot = 110.1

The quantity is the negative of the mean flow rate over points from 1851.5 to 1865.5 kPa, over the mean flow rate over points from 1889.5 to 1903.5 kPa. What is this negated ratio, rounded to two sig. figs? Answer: -0.86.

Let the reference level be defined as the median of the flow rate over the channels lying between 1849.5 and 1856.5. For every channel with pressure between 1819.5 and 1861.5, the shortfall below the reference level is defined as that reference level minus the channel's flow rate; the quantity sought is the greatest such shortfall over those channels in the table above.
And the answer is 13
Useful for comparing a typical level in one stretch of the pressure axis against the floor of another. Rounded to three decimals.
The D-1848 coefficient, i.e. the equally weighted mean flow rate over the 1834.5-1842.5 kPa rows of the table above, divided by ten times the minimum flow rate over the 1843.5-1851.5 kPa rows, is 0.113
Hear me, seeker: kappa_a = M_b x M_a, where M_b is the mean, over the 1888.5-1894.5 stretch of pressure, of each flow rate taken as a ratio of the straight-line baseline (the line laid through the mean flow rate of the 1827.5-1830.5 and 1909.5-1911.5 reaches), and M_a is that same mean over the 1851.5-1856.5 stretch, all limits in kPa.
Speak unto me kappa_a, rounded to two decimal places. 0.96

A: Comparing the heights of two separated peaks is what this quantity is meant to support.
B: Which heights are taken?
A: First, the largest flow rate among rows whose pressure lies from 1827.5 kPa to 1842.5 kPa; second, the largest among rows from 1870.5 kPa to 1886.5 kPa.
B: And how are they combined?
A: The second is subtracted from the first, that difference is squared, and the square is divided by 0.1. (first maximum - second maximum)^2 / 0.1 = 5153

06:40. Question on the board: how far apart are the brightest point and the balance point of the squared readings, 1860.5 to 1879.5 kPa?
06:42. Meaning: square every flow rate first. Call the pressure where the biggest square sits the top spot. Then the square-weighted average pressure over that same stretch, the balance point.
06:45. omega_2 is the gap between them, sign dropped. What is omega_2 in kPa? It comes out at 6.6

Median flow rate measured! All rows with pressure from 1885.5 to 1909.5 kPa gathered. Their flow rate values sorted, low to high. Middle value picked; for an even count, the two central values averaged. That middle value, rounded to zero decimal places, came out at 125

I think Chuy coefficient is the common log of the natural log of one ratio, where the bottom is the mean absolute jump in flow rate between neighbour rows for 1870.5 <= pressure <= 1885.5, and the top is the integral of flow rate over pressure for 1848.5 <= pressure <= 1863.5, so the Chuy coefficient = 0.740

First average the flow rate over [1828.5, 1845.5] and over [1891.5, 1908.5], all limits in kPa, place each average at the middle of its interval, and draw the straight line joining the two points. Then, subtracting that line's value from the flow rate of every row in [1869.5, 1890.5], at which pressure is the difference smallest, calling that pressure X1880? 1873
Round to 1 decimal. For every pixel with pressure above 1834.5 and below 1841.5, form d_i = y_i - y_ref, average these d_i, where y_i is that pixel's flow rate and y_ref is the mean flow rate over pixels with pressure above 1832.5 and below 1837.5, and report 4.1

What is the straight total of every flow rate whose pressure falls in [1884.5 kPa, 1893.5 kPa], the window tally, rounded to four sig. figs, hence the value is 1137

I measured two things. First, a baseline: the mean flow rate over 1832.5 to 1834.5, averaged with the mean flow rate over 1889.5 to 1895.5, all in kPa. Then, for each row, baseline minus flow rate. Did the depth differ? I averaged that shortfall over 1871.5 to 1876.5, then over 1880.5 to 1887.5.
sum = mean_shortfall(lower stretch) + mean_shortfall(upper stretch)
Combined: -19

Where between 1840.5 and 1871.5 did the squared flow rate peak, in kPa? 1868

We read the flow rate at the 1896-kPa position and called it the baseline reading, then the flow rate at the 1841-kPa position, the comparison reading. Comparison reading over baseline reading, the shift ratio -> 0.97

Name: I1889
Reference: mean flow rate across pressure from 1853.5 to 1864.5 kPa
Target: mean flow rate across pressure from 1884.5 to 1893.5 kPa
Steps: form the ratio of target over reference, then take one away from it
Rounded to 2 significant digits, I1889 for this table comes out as 0.21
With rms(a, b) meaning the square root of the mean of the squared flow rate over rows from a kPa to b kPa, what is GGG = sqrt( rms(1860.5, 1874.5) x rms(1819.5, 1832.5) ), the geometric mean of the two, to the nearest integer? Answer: 108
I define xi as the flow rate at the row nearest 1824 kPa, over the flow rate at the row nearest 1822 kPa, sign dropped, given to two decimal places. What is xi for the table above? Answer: 1.03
